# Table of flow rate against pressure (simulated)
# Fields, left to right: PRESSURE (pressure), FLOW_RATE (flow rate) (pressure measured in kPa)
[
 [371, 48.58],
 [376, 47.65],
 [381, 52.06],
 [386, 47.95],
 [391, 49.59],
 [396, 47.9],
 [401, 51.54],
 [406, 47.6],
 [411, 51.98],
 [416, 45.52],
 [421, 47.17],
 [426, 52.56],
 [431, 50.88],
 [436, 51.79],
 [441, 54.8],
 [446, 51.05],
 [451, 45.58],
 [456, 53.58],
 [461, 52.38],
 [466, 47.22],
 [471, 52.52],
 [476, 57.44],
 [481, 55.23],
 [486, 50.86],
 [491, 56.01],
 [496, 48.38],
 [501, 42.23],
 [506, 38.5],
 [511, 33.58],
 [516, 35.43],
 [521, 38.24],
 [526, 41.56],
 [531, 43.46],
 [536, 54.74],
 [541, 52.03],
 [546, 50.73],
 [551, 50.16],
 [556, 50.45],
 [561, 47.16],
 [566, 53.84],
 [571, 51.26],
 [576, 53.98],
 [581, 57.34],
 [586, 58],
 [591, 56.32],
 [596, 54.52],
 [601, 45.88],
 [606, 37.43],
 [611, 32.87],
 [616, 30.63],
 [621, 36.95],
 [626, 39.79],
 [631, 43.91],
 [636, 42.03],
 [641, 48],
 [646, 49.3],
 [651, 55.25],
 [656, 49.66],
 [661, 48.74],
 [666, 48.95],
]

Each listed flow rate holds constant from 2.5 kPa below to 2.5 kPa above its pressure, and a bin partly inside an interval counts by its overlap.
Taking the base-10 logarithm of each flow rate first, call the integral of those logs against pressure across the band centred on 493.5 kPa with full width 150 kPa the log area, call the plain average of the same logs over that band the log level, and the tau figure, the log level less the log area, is -251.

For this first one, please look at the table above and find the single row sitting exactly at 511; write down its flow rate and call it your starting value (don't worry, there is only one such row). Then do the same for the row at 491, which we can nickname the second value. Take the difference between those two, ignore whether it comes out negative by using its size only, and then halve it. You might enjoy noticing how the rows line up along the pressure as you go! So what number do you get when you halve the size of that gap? 11.2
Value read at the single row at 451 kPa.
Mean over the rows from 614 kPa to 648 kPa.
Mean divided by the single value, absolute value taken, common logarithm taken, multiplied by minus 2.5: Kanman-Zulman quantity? 0.10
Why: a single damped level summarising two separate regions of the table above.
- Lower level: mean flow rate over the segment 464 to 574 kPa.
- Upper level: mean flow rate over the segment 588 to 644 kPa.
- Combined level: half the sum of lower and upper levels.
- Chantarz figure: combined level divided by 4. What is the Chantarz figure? 11.3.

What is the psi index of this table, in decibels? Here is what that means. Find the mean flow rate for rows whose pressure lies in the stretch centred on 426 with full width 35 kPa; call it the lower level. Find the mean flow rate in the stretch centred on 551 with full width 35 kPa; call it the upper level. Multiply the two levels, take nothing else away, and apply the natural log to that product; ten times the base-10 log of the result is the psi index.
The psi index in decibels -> 8.96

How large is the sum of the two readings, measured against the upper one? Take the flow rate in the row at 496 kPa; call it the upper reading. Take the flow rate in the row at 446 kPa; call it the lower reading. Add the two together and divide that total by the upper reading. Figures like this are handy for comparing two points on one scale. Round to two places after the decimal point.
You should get 2.06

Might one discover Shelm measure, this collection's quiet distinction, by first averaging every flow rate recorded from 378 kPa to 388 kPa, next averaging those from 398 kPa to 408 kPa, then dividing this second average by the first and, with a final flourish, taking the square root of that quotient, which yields 1.00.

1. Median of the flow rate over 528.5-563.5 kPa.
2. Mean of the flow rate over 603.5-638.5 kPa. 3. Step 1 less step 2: 13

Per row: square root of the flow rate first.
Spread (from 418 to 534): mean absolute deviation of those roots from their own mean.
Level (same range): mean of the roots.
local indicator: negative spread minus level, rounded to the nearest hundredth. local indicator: -7.32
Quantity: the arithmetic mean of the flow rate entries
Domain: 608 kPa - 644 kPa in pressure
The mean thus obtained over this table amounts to 39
